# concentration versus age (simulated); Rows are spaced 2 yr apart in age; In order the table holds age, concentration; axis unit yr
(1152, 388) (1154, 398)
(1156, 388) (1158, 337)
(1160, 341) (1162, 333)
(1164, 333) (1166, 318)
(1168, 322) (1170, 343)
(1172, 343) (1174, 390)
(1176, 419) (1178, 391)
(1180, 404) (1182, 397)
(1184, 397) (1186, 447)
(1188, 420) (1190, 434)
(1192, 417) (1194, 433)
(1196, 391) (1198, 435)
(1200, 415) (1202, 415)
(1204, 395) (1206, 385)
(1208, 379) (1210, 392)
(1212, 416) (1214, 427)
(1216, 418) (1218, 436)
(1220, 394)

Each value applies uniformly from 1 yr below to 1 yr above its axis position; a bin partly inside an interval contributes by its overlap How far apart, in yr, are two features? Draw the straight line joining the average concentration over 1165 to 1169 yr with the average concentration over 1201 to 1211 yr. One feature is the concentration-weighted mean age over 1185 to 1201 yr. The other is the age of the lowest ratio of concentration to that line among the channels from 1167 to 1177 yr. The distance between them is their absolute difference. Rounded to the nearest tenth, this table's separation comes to 24.9 yr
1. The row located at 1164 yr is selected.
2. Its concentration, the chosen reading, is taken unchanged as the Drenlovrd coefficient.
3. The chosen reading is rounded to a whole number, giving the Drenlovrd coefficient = 333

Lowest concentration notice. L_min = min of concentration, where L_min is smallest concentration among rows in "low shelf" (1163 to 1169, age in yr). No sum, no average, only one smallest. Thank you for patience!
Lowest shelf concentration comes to 318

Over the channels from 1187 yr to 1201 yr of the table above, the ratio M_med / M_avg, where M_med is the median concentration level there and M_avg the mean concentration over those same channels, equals 0.998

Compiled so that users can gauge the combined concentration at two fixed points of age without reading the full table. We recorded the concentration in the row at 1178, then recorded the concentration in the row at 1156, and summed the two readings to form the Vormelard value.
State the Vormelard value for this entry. 779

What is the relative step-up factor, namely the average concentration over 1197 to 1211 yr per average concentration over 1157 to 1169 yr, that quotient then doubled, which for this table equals 2.43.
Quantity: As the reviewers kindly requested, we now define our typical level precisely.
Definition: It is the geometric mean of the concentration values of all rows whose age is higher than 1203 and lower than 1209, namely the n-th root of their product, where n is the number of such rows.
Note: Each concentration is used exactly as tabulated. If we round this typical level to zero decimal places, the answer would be 386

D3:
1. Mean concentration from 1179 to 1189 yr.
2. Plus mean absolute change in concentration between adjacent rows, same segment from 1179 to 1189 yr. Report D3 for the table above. 434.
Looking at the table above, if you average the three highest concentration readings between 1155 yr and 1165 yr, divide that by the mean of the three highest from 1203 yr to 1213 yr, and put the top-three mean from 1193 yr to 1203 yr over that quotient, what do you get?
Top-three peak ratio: 483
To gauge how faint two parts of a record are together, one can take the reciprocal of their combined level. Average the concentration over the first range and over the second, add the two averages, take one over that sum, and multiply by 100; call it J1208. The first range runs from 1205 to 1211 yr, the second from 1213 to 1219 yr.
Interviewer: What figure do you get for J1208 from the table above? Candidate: 0.123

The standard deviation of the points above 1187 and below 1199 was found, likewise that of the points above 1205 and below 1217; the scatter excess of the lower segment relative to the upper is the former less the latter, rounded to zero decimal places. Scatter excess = -3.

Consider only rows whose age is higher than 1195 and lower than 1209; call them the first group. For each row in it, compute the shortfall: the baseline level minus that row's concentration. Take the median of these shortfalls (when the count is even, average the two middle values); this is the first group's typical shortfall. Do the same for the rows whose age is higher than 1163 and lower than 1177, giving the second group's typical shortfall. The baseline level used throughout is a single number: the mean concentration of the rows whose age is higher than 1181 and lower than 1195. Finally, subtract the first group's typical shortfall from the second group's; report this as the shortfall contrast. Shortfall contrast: 52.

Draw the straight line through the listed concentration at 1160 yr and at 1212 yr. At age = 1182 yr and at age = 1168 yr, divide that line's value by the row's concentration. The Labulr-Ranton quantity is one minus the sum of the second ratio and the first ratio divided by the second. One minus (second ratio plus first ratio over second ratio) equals -0.95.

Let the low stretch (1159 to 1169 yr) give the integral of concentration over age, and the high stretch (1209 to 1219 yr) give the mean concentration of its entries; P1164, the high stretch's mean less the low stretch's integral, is -2876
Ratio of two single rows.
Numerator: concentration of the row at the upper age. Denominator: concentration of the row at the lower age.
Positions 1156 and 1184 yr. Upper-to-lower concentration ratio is 1.02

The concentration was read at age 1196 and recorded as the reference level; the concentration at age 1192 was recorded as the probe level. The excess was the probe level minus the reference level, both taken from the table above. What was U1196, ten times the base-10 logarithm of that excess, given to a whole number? 14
